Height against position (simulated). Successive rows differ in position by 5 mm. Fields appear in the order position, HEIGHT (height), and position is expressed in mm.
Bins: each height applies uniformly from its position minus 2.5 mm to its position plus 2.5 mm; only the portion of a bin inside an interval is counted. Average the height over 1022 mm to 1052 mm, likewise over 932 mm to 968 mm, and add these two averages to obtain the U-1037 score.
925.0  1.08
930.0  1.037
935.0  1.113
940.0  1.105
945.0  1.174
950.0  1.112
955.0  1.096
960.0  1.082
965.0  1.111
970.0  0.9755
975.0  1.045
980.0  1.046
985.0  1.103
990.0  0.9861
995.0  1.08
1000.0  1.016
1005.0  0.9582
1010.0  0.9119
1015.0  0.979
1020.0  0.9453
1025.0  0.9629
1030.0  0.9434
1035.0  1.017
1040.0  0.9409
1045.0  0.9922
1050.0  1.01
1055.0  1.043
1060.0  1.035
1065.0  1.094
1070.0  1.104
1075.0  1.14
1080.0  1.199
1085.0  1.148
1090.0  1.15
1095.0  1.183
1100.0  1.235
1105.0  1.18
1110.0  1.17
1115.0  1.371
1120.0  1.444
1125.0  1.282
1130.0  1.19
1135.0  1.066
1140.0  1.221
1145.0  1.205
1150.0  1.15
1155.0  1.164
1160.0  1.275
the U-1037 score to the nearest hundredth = 2.09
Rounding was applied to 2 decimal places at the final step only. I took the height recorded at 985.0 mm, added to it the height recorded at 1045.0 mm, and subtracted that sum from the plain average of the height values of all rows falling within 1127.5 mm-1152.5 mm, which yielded -0.93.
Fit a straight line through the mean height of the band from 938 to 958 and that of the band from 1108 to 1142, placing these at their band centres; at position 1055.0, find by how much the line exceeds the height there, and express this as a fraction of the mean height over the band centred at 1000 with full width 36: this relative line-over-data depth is 0.16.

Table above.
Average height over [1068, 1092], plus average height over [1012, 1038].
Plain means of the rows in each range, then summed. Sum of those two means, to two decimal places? 2.12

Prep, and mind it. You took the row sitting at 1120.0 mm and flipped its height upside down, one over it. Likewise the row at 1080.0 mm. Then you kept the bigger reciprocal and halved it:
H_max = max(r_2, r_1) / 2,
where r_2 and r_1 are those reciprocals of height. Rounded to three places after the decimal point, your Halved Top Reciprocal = 0.417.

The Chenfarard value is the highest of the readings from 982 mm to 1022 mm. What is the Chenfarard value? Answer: 1.103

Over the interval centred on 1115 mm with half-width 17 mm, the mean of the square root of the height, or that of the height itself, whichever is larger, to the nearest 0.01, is 1.27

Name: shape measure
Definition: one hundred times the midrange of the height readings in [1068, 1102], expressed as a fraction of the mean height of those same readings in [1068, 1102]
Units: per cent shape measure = 100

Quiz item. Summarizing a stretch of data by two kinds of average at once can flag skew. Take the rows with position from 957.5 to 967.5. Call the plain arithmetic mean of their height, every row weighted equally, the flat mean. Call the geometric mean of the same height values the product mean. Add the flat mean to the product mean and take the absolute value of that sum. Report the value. 2.19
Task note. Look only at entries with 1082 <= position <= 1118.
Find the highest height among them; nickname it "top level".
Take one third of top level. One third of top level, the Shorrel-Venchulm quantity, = 0.46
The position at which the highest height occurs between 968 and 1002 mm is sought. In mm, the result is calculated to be 985.0 mm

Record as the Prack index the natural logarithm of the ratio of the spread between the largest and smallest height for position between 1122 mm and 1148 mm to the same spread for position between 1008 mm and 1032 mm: 1.2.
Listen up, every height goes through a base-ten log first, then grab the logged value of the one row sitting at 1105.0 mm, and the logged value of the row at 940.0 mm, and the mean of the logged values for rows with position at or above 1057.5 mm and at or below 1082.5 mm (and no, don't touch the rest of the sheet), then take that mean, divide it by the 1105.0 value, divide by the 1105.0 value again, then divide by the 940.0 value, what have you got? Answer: 208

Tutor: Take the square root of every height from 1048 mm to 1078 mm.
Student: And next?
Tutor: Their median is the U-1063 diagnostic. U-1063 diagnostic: 1.03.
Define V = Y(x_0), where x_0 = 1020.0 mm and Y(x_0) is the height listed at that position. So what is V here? 0.9453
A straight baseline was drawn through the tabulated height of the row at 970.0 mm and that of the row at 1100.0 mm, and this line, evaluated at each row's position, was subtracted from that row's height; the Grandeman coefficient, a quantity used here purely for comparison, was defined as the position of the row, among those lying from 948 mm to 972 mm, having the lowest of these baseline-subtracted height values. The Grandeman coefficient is 970.0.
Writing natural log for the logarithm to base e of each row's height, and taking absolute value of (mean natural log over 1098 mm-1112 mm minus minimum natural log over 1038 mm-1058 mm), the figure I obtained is 0.24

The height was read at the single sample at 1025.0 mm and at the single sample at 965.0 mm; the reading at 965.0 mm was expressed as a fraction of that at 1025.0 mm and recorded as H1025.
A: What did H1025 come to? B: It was 1.15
